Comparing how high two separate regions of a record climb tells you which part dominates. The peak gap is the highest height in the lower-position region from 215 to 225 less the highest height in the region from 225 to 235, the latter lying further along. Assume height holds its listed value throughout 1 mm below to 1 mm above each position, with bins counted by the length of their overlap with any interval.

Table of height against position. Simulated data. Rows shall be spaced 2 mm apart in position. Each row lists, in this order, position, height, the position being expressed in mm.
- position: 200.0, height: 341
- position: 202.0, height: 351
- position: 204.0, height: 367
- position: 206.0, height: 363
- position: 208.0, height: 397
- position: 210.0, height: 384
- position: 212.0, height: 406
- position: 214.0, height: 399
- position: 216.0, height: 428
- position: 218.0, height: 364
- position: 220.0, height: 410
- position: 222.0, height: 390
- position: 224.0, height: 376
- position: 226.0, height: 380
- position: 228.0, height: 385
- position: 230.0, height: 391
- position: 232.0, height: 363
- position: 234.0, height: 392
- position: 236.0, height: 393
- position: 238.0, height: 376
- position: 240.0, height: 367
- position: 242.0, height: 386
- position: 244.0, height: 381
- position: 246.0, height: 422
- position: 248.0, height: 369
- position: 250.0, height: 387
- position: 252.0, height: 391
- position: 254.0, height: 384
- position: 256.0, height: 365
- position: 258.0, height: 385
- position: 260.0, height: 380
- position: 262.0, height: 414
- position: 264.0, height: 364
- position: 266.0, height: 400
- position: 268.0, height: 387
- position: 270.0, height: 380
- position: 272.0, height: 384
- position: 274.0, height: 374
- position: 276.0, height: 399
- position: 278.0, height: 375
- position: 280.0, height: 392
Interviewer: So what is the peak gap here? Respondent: 36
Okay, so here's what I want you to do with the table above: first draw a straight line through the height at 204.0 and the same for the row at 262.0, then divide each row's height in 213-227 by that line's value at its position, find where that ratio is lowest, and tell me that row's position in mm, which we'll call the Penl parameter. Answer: 218.0 mm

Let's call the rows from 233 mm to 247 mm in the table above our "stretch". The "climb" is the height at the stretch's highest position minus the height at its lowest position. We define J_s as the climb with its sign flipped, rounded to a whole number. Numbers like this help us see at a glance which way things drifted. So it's -30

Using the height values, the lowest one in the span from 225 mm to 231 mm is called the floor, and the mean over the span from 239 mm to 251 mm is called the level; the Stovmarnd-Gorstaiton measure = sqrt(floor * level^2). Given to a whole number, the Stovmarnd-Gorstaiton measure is 7512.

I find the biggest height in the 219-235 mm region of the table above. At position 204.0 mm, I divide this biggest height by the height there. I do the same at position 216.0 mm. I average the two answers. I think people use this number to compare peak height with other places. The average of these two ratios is 1.04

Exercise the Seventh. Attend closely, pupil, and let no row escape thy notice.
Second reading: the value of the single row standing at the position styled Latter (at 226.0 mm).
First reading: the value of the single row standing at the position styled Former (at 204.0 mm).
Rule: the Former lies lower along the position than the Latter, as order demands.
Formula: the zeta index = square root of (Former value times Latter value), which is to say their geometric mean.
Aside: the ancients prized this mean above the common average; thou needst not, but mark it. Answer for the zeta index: 373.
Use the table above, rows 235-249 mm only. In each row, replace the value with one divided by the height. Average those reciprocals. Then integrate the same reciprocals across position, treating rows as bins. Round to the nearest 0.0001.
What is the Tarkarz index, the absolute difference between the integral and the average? 0.0338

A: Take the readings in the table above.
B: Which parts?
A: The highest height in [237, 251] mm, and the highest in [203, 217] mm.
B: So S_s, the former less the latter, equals -6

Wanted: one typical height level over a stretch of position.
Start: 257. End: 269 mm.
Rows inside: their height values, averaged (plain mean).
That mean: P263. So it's 388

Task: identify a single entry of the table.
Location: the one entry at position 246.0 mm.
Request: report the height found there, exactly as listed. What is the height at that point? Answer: 422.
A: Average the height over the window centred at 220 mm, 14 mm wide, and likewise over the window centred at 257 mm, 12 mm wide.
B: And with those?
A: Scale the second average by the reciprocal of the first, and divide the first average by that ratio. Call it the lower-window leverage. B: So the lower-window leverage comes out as 398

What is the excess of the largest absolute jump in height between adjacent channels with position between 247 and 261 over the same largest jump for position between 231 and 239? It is -9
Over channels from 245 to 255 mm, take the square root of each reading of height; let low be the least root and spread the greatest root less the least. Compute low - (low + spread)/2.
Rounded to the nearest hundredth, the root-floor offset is 8.94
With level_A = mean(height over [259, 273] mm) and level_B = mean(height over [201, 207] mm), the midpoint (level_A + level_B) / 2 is 374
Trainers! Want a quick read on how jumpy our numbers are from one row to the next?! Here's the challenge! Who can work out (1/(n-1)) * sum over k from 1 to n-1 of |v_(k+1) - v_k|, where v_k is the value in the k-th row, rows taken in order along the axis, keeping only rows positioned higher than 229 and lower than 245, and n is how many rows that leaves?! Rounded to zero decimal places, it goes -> 15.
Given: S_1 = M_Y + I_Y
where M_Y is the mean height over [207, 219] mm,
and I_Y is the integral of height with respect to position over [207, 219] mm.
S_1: 5152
